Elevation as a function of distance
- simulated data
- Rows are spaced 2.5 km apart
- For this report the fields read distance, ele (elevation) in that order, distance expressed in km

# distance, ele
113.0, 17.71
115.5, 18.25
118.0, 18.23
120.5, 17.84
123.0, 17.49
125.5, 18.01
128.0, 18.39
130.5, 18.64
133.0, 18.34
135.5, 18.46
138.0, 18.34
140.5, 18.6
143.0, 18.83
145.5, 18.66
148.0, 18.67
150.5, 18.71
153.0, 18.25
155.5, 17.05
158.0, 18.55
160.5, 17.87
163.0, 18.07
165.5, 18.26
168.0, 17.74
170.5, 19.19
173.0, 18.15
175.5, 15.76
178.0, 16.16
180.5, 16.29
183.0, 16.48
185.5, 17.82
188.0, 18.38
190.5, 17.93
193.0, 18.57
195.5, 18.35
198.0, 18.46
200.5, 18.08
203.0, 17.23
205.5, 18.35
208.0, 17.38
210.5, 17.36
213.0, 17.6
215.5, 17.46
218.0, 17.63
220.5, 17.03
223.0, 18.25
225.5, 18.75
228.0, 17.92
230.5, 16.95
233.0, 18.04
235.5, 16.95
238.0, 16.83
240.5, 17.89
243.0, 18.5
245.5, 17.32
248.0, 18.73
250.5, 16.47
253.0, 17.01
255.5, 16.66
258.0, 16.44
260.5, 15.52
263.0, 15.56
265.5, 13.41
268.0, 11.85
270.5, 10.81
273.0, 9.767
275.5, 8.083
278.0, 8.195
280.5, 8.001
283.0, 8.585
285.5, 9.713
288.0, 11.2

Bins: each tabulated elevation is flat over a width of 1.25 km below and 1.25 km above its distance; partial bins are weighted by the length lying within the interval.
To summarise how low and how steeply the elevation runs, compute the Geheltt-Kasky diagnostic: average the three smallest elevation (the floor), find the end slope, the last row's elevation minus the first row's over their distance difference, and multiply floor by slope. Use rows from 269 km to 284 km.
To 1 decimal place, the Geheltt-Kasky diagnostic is -1.4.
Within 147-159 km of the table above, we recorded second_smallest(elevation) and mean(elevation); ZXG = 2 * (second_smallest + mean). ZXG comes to 73.0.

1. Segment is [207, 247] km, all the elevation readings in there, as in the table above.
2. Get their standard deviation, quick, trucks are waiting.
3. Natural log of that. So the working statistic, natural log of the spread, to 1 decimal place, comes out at -0.6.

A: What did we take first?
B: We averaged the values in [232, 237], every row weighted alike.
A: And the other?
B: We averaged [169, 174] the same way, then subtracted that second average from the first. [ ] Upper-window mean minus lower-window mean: -1.2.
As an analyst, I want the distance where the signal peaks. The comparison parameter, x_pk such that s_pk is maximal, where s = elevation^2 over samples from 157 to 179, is 170.5 km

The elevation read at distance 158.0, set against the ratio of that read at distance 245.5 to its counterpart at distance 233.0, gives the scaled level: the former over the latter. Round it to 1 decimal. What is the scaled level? 19.3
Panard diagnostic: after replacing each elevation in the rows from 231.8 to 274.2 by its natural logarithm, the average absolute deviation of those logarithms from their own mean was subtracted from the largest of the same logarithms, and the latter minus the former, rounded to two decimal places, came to 2.78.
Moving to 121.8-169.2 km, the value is 2.92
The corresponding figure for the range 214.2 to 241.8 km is 2.90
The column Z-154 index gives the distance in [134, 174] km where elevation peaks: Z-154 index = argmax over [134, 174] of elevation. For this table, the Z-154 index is 170.5 km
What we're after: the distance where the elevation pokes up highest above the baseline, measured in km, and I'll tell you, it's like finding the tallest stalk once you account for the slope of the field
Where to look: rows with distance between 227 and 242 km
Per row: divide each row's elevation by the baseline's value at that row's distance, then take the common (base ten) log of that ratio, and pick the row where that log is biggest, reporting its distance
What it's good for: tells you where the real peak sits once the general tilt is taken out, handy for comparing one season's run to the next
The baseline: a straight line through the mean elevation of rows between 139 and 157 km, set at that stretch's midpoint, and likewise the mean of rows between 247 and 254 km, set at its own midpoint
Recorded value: 233.0 km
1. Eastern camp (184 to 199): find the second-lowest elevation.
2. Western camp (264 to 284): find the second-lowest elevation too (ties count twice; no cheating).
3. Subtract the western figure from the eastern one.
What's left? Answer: 10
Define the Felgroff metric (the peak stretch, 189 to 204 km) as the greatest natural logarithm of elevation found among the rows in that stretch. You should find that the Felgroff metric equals 2.922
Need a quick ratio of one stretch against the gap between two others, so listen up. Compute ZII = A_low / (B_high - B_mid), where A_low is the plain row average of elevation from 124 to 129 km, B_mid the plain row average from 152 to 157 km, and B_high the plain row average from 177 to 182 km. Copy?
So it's -13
